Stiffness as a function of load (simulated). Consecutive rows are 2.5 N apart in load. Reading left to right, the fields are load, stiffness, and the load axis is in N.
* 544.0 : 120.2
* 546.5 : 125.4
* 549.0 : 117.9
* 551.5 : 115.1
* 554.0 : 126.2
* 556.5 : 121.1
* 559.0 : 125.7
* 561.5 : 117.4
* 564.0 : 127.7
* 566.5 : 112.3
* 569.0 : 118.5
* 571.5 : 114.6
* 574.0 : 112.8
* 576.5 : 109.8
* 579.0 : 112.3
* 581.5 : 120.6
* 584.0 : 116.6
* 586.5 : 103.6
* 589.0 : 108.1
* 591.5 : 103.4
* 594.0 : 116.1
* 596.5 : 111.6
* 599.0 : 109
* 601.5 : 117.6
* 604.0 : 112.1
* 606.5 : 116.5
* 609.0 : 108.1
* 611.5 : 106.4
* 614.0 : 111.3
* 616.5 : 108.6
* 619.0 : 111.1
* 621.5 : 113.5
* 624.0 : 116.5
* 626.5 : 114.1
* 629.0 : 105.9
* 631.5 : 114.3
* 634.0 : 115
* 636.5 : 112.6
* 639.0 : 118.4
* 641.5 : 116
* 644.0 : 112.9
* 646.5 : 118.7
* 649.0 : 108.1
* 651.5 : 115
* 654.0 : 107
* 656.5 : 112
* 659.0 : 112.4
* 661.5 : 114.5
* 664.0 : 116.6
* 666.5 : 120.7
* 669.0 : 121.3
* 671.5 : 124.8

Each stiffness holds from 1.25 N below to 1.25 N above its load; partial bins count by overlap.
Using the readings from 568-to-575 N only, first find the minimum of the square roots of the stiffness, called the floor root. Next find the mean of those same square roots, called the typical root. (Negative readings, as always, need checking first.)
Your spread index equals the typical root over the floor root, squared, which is 1.02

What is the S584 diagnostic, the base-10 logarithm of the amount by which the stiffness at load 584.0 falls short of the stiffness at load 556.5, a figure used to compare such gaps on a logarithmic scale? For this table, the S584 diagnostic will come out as 0.65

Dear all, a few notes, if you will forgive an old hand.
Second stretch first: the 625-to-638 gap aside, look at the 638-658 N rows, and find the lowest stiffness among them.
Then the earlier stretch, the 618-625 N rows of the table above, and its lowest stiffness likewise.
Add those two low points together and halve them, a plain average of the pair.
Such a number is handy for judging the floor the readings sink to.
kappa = 109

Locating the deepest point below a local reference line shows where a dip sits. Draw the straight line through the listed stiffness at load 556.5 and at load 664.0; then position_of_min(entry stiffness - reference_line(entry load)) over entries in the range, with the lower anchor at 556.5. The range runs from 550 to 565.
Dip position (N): 551.5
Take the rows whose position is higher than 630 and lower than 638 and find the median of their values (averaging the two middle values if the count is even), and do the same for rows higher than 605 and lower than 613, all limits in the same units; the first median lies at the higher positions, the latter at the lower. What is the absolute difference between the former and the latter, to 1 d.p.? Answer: 6.2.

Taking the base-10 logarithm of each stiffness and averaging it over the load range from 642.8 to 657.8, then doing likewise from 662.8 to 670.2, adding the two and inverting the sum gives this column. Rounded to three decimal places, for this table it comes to 0.242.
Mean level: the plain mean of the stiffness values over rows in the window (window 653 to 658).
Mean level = 110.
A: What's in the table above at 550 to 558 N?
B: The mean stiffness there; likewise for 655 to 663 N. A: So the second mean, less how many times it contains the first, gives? 112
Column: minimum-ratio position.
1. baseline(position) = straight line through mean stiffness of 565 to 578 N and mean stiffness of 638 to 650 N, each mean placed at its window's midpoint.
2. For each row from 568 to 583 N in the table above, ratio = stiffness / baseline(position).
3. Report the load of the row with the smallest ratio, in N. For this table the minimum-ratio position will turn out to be 576.5 N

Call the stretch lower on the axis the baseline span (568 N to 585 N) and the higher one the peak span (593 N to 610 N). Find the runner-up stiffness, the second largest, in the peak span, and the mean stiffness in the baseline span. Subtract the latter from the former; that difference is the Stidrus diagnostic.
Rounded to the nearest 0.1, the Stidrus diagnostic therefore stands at 1.5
